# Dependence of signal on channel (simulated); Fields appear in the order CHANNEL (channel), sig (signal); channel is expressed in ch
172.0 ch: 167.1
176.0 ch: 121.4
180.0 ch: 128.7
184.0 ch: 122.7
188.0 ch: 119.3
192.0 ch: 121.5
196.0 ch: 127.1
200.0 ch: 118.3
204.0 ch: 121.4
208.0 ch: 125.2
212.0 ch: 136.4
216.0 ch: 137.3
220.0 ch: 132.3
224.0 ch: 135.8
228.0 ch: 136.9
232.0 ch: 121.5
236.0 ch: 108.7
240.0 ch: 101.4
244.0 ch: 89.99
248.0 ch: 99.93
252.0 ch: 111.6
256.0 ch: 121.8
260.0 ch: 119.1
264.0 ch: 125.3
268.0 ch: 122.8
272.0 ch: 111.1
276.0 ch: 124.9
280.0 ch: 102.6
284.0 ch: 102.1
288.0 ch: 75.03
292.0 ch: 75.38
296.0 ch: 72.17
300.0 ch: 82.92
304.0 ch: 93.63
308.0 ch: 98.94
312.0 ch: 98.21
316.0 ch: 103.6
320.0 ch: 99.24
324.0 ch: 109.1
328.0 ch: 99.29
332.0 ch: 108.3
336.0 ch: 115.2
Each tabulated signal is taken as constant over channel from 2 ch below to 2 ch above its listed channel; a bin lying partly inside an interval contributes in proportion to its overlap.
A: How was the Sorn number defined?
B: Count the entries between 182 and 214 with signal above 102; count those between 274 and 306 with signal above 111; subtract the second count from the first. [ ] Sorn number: 7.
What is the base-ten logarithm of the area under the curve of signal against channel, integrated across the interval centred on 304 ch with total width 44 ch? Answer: 3.61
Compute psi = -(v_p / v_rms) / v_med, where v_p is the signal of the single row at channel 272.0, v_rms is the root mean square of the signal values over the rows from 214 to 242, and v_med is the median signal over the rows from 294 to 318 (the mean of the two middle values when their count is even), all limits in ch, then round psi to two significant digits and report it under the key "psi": -0.0092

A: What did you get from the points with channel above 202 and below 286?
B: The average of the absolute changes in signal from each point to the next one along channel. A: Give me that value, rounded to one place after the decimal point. 8.2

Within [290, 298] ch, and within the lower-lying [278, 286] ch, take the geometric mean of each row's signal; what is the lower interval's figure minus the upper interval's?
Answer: 29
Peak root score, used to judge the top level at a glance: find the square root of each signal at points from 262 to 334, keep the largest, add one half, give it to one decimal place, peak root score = 11.7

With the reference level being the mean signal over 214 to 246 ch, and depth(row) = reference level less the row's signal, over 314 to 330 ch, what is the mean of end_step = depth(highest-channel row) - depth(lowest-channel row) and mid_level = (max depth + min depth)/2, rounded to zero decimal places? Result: 10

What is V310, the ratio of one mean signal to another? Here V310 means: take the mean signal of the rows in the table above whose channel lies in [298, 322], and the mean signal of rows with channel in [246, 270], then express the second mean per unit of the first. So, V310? 1.22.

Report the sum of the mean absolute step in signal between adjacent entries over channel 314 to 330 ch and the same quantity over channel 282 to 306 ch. 18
